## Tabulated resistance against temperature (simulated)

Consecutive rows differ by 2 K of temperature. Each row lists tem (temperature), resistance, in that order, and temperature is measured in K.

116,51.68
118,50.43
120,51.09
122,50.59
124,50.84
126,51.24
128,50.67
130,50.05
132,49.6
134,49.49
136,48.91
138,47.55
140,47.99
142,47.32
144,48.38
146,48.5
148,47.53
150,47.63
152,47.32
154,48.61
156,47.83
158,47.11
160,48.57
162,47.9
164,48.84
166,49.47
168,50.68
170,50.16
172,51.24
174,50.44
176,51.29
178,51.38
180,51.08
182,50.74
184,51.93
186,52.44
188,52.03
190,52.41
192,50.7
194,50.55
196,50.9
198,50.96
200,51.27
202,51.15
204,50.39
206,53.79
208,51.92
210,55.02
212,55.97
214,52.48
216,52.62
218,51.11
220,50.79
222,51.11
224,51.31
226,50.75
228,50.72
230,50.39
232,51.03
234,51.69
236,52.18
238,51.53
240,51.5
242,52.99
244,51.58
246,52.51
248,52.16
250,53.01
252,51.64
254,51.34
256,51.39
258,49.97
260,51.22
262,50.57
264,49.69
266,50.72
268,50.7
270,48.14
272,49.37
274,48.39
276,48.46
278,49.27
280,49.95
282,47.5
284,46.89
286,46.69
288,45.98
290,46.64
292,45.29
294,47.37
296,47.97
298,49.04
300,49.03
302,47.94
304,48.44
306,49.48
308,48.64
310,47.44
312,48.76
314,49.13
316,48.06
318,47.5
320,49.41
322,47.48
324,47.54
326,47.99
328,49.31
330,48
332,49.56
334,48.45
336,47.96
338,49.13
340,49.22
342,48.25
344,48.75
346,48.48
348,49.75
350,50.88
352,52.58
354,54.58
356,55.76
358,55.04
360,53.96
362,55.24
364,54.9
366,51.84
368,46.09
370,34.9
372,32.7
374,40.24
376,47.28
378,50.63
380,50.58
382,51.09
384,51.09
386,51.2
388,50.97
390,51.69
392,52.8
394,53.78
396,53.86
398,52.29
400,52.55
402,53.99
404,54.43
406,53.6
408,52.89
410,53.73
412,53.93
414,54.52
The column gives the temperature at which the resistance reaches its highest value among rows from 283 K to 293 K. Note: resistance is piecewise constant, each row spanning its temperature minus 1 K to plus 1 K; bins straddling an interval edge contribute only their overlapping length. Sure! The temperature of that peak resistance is 284 K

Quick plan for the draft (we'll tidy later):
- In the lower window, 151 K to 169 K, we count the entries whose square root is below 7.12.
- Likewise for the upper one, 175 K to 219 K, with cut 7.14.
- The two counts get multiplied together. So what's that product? 54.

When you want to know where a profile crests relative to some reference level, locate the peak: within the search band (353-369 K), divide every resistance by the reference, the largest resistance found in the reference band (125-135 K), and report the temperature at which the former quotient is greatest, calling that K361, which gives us 356 K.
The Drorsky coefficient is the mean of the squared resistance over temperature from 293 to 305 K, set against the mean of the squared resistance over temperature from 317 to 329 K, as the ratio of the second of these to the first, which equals 1.00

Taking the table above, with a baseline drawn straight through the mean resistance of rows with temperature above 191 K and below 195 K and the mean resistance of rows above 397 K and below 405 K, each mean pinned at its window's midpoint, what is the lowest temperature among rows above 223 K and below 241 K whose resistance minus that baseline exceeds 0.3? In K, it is 234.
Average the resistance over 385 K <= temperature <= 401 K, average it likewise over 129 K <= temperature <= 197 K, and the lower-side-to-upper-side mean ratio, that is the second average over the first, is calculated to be 0.95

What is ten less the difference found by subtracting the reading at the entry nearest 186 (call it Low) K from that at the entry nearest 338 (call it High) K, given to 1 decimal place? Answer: 13.3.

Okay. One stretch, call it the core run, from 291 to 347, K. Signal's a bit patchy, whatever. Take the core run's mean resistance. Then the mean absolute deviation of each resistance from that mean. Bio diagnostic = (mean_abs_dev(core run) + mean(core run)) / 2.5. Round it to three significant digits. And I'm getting 19.6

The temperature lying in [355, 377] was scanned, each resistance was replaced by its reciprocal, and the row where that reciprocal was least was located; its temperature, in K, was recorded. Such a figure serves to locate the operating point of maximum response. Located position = 356 K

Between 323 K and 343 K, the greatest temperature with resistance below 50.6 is 342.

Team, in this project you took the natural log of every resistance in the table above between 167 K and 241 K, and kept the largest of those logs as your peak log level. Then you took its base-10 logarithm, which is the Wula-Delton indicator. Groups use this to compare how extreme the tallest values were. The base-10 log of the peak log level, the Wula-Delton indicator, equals 0.605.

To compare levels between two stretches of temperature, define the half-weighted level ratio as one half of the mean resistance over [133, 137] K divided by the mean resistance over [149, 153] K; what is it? 0.52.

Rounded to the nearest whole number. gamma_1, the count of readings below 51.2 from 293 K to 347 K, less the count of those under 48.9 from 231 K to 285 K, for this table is 22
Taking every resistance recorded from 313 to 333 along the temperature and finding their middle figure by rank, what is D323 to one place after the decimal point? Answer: 48.0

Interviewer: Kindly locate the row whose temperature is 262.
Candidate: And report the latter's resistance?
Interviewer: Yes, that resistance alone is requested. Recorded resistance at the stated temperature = 50.57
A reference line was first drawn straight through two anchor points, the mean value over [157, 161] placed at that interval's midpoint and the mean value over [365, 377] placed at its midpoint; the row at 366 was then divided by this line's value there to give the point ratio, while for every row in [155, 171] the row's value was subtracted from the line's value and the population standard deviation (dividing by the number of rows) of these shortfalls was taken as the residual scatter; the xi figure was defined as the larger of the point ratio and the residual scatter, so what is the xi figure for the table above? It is 1.26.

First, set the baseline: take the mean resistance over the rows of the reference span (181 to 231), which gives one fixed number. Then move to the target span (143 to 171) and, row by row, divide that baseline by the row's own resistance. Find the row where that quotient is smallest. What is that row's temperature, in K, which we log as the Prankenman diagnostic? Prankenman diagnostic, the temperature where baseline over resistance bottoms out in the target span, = 168 K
